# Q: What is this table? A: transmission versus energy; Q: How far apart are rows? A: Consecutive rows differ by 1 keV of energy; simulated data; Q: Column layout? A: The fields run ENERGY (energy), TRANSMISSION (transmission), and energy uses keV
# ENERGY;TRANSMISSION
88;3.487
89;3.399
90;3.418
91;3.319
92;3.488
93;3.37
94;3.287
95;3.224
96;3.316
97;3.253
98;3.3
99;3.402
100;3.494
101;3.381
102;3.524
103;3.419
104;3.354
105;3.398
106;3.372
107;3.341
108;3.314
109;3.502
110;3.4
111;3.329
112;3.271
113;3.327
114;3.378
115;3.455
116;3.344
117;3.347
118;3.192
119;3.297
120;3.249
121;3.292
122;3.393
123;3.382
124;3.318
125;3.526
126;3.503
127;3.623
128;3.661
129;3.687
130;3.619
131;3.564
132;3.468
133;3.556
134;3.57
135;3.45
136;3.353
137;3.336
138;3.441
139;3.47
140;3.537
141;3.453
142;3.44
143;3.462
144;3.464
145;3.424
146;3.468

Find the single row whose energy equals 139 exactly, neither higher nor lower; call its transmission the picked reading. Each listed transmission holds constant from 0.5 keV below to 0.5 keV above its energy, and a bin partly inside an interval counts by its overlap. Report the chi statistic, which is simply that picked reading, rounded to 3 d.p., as 3.470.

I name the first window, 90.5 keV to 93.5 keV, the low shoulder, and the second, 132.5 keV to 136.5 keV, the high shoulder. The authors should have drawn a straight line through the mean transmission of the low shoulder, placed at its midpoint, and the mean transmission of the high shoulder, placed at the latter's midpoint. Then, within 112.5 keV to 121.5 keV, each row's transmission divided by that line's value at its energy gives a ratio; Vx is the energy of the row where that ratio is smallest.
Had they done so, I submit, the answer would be 118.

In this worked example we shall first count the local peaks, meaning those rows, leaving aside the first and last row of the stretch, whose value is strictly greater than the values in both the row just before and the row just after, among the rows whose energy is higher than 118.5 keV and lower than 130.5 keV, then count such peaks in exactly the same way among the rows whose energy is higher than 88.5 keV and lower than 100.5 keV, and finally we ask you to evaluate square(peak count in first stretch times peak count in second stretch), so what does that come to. 81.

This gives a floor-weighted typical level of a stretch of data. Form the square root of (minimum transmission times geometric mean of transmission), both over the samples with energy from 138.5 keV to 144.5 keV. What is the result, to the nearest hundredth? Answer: 3.46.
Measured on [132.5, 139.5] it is 3.39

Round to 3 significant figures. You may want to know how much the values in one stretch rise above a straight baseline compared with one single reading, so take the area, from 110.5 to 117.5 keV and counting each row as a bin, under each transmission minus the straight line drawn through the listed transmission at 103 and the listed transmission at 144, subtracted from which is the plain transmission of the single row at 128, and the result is -4.23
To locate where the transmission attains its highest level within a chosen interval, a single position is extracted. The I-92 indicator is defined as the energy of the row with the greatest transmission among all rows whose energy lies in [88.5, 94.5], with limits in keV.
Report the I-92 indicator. 92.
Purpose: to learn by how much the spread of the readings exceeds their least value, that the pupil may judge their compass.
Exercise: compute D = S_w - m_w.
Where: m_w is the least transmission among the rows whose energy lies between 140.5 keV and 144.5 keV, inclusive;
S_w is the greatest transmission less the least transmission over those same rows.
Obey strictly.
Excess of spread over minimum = -3.416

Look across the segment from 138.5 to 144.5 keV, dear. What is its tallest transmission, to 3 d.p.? 3.537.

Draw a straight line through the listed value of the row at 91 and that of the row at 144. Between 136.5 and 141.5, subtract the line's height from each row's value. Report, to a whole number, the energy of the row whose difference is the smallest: 137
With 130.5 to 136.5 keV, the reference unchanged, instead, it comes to 136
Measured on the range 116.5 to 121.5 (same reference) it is 118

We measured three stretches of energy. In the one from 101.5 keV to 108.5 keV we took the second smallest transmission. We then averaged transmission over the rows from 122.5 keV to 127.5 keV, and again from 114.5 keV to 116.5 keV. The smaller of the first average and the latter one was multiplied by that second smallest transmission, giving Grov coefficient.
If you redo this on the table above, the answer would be 11.4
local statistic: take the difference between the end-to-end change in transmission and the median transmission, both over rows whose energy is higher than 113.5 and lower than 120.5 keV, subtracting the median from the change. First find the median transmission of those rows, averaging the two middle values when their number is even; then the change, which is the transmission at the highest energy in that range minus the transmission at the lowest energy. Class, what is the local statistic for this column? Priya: -3.47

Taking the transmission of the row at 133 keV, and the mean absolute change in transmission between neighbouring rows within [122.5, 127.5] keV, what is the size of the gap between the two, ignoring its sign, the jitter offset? 3.45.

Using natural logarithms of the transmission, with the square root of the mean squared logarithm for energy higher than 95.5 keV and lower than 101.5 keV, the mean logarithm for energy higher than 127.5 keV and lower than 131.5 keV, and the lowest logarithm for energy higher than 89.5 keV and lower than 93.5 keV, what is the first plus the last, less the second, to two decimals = 1.12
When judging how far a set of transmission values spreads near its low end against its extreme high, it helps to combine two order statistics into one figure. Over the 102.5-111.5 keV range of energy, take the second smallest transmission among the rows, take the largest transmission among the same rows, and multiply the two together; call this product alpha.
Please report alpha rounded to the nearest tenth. 11.7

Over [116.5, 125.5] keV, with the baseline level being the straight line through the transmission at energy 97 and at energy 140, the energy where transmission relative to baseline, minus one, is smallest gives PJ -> 118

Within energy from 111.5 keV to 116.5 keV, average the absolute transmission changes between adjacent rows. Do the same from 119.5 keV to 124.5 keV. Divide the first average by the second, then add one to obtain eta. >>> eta 2.3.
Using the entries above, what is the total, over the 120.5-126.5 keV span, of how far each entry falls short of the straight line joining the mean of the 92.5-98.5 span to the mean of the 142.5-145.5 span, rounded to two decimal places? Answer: -0.12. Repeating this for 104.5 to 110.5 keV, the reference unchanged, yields -0.34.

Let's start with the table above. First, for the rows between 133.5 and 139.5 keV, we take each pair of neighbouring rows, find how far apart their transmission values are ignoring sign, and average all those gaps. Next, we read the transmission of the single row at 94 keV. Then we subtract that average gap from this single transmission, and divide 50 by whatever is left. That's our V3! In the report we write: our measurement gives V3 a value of 15.6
